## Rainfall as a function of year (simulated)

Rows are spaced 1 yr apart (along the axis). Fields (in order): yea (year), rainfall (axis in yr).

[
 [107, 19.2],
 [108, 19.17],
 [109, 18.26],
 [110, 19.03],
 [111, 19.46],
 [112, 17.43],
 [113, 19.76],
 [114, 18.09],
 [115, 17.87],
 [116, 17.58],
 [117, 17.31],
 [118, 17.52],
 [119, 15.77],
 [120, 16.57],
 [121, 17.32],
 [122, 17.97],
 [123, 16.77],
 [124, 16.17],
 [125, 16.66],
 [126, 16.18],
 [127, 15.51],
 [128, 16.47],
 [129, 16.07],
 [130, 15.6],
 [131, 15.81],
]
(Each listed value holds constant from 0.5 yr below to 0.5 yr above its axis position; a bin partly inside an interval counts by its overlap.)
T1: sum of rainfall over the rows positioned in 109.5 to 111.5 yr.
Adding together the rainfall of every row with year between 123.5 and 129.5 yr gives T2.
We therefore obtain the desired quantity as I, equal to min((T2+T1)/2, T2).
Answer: 68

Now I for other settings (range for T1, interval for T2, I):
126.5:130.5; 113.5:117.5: 67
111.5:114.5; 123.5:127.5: 60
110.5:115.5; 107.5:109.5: 37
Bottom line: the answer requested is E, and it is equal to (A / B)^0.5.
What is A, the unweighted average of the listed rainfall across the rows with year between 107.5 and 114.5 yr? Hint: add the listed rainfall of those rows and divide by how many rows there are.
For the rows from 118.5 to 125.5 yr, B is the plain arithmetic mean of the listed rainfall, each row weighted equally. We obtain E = 1.06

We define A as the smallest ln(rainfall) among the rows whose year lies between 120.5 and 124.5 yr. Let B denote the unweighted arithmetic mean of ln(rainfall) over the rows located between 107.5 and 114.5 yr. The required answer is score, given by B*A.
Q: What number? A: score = 8.15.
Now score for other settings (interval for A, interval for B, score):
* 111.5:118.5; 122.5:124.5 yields 7.99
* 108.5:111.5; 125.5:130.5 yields 8.05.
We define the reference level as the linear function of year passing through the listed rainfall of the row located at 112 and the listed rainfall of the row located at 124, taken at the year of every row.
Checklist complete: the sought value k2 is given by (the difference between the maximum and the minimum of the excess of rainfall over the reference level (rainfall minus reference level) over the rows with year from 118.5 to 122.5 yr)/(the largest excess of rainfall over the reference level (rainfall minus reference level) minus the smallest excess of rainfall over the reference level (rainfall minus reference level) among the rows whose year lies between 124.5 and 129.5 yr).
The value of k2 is 2.4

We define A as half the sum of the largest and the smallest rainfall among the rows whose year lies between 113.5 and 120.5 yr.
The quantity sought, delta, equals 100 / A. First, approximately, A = 16.9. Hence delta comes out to 5.9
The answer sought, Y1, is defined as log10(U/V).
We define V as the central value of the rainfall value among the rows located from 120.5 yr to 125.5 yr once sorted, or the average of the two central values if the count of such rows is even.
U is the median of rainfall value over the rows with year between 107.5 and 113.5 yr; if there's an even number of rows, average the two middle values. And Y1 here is 0.057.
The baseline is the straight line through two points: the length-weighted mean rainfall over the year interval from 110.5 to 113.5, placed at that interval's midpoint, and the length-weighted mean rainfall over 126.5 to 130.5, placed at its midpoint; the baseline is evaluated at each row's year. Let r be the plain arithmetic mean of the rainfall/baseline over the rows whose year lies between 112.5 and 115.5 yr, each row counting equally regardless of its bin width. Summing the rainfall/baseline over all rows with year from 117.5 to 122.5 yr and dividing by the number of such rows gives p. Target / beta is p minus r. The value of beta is -0.026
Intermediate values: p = 0.98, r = 1.00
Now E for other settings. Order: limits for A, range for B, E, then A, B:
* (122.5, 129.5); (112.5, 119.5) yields 0.96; 16.3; 17.7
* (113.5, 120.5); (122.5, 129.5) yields 1.03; 17.2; 16.3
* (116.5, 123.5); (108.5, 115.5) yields 0.96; 17.0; 18.6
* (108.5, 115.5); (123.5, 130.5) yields 1.07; 18.6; 16.1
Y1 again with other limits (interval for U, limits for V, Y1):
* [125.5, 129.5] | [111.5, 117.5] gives -0.041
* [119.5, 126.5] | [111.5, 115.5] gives -0.033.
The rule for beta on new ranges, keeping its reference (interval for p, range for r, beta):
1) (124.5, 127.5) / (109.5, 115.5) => -0.005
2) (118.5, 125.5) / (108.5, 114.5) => -0.003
